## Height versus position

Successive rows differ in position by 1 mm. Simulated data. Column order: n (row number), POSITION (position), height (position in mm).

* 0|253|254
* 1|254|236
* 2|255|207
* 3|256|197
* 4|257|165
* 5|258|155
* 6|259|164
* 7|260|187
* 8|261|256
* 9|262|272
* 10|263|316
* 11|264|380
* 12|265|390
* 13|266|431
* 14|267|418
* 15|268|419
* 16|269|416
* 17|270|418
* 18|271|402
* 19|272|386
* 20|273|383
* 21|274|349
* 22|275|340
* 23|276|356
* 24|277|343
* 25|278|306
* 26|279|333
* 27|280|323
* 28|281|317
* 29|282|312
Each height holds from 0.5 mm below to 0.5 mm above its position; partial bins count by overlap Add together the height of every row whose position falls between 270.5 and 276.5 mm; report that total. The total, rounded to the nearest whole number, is 2216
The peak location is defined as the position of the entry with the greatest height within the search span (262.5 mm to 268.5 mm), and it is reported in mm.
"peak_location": 266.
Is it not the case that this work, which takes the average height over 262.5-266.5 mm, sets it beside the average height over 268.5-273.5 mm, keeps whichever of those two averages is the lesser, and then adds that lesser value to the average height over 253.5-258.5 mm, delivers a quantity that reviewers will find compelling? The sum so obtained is 571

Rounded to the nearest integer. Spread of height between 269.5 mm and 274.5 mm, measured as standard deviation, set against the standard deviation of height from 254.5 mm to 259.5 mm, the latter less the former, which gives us -3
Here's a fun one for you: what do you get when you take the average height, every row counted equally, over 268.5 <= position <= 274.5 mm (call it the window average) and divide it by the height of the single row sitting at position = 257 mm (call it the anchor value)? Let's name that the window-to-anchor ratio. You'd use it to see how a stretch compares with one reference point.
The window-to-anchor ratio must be 2.4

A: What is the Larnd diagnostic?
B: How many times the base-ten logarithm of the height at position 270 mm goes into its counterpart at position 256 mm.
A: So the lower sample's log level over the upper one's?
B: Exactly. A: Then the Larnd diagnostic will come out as 0.88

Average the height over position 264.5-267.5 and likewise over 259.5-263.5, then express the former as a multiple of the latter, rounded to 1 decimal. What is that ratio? 1.6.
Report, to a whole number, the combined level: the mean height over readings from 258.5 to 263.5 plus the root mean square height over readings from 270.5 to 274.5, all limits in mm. 619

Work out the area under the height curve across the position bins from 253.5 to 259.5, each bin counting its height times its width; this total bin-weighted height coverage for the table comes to 1124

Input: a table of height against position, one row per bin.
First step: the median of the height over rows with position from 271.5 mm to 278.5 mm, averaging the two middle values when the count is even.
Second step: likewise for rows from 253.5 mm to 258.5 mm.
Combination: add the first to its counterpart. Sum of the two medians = 546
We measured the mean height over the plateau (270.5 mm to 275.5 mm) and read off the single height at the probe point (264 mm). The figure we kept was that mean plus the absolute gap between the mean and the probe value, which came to 380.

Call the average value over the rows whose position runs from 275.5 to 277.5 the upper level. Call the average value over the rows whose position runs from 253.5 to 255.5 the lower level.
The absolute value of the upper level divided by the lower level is 1.6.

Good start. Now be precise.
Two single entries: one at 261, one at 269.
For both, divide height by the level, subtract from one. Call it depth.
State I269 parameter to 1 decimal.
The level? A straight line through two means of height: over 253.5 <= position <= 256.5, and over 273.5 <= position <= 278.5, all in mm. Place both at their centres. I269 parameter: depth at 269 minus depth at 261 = -0.4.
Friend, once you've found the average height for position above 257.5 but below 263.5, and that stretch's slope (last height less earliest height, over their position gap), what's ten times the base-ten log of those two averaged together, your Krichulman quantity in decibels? 21.1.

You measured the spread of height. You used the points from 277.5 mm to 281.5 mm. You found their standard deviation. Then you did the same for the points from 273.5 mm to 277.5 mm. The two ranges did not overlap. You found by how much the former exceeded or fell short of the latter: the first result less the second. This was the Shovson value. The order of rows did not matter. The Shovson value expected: 4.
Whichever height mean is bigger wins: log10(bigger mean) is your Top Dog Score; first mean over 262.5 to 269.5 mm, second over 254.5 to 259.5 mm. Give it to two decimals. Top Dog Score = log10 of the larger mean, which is 2.60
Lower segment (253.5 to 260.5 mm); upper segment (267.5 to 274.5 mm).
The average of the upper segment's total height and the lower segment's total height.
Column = 2042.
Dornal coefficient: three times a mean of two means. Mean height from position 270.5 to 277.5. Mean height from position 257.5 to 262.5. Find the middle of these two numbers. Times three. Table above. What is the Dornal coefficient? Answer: 859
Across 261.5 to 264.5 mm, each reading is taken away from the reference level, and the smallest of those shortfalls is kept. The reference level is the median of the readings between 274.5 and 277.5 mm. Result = -37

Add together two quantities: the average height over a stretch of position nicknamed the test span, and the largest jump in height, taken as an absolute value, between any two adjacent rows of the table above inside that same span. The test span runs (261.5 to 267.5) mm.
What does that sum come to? 432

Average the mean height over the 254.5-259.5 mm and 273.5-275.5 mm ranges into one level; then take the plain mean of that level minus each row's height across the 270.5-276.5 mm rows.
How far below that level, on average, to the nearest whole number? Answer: -108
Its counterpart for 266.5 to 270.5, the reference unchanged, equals -157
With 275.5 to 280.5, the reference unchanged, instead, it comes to -71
